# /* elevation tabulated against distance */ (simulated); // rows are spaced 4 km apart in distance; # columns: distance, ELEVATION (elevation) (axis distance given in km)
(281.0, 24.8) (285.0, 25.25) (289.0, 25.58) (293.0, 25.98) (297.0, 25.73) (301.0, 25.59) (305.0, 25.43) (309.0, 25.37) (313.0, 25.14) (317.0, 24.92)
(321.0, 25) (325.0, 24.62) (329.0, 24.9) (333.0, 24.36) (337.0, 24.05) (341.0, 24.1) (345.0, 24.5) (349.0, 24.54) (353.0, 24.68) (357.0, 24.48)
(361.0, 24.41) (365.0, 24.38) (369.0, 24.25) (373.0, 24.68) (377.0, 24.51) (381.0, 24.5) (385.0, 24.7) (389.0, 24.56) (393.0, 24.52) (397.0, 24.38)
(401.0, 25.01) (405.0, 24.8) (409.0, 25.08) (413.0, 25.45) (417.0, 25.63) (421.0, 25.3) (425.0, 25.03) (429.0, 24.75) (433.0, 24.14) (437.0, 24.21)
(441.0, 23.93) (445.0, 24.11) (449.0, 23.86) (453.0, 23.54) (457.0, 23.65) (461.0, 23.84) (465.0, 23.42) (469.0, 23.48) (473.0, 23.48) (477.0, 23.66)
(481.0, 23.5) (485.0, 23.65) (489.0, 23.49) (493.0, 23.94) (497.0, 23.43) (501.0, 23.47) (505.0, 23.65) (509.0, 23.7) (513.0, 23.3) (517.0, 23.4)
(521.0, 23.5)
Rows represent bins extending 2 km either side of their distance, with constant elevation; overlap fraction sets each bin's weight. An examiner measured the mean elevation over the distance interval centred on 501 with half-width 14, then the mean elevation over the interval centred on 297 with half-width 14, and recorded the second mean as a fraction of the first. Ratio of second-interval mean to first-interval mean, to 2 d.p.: 1.08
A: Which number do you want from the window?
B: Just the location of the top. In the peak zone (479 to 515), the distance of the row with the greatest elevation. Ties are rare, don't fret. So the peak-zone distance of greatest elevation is 493.0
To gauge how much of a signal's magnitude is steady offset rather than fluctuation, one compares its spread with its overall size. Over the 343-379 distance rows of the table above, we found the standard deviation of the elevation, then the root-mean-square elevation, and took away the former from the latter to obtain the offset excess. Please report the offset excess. 24.4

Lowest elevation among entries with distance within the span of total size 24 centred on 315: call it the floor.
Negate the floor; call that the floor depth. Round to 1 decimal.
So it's -24.6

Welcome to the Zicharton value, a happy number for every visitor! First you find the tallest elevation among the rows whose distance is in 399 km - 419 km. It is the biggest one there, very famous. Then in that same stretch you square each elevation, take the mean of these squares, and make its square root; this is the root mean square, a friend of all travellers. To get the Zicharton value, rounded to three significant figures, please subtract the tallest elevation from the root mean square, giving -0.434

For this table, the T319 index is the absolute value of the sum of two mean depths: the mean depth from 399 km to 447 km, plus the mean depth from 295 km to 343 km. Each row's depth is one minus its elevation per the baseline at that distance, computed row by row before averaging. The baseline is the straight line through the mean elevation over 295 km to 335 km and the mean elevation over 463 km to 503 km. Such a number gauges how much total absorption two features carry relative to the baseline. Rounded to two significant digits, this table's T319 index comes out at 0.023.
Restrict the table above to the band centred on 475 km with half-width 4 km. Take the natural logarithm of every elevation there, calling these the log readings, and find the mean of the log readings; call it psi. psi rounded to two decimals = 3.16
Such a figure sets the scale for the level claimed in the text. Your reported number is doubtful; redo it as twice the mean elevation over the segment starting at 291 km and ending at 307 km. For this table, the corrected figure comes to 51.4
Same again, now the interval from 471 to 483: 47.1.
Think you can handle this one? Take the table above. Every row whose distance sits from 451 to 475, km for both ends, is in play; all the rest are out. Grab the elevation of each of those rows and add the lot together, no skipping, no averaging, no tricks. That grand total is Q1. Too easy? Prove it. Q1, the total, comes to 141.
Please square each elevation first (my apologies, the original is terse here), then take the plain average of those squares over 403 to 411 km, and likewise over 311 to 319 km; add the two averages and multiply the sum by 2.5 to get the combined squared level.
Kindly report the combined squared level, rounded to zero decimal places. 3121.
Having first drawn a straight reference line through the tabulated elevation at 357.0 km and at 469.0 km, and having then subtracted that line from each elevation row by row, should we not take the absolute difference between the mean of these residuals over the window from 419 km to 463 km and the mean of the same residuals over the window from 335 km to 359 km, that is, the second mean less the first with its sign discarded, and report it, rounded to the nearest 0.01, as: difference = 0.66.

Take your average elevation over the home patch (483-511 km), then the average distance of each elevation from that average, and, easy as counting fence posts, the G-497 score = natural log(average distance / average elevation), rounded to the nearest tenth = -5.2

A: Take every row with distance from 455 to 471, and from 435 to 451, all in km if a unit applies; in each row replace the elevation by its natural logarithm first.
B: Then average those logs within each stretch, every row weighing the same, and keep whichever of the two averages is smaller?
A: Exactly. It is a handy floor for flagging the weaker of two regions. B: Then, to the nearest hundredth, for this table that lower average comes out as 3.16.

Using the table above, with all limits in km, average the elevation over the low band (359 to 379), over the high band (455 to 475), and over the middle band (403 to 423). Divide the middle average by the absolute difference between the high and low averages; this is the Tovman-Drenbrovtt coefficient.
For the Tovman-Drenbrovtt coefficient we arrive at 29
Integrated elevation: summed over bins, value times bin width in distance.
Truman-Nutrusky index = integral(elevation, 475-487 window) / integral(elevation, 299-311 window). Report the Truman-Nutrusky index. 0.93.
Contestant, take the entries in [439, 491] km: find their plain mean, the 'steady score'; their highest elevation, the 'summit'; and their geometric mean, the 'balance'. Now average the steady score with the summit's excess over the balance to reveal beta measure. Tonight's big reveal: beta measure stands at 12.06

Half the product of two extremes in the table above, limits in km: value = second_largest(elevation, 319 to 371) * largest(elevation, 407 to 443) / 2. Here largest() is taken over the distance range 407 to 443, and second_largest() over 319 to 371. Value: 319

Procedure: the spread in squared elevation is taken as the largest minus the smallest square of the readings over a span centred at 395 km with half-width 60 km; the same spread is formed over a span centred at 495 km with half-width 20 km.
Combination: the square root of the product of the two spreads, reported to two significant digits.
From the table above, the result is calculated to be 56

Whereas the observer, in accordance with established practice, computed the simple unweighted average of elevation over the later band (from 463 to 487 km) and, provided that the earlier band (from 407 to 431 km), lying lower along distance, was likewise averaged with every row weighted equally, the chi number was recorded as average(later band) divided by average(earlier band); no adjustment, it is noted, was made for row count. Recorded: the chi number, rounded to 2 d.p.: 0.93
